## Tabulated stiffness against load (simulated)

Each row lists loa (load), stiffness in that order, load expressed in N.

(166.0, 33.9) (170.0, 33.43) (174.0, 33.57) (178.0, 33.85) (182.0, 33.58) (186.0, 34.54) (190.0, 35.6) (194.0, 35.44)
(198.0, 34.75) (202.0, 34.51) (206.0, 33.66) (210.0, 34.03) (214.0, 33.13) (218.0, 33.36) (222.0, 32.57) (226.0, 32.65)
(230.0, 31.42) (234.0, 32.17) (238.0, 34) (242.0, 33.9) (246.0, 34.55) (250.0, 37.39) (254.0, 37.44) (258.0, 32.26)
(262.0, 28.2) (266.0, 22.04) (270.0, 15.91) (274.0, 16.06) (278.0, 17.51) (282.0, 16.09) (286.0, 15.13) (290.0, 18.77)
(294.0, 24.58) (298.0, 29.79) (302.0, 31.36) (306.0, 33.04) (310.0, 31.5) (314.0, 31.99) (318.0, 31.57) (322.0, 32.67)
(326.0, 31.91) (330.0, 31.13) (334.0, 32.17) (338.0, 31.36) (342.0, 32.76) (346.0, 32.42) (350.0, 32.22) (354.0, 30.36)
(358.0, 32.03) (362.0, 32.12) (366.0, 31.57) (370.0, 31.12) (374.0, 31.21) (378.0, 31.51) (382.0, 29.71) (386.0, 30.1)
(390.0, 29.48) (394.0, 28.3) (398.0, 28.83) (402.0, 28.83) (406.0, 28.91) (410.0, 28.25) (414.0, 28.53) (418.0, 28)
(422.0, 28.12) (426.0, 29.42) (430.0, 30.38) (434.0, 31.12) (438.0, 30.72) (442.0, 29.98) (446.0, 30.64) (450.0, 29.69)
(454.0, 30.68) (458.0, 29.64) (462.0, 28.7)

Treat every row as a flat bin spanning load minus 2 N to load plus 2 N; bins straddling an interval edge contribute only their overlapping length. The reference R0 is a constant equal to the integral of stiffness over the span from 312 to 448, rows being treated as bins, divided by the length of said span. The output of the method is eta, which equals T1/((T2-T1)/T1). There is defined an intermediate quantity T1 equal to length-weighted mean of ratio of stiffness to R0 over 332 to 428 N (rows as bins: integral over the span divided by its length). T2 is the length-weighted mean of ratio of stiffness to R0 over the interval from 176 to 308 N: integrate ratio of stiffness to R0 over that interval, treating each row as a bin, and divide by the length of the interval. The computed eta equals -59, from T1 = 0.99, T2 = 0.97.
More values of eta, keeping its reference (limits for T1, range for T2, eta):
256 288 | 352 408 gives 1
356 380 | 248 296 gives -4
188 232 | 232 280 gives -7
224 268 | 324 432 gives -17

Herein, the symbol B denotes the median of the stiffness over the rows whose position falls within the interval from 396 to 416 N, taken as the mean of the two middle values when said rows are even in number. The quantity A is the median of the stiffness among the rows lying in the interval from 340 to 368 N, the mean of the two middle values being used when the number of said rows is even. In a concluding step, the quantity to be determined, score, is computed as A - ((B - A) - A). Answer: 67.5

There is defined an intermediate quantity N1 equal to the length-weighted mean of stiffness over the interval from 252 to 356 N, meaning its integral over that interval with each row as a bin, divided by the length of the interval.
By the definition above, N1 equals 27.7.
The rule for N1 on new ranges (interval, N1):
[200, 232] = 33.2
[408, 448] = 29.5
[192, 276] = 31.4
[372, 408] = 29.7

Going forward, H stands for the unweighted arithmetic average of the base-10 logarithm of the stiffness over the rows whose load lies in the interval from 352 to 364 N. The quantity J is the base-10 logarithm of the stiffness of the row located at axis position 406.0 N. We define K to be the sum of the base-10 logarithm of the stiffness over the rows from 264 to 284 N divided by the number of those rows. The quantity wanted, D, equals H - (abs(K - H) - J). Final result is 2.70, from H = 1.50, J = 1.46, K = 1.24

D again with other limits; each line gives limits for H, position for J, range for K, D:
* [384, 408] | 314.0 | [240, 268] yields 2.93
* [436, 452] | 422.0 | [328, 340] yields 2.91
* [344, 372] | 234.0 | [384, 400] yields 2.97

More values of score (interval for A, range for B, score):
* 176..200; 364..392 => 72.8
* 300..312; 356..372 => 62.7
